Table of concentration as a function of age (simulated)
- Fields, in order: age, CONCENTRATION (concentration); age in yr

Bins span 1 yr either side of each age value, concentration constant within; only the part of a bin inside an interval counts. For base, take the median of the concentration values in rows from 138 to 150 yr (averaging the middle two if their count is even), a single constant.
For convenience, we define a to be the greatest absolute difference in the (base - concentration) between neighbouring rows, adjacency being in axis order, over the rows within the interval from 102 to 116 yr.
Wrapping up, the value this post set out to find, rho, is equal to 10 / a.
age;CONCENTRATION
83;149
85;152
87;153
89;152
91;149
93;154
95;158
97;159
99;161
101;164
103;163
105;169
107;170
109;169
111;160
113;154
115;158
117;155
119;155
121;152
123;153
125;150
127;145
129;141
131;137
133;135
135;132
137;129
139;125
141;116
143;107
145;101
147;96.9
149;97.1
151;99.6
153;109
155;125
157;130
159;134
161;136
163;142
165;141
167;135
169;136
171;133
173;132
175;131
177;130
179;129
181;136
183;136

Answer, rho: 1.1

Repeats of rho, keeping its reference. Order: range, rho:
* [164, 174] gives 1.7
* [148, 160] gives 0.6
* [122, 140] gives 2.0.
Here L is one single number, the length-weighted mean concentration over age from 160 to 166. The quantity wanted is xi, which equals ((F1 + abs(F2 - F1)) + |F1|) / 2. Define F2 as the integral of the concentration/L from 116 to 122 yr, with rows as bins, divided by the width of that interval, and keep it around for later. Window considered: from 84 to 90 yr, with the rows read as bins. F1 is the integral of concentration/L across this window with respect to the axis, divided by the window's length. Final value 1.10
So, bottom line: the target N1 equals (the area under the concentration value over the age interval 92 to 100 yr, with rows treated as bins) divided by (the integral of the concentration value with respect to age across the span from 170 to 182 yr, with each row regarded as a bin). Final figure 0.8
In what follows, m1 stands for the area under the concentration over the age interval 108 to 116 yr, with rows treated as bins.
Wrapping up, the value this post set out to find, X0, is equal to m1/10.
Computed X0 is 128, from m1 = 1282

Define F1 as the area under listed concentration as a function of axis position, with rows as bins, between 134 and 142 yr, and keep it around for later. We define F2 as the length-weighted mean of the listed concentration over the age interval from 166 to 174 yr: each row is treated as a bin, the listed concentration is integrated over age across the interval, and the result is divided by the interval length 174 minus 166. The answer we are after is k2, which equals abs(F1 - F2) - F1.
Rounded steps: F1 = 1004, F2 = 134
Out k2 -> -134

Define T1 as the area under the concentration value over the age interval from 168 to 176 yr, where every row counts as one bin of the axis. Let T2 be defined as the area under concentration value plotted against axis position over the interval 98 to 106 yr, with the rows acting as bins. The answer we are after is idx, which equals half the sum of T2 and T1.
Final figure 1189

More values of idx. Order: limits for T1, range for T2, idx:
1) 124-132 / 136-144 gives 1050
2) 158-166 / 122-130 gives 1142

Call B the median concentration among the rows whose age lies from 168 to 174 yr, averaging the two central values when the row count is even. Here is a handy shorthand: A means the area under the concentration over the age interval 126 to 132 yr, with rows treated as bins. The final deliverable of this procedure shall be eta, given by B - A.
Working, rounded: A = 846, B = 133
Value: -713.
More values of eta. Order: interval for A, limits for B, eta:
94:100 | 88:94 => -804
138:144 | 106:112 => -527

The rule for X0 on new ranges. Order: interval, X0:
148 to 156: 86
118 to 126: 122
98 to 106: 131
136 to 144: 95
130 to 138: 107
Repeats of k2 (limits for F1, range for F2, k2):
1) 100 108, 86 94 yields -152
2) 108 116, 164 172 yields -136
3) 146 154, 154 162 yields -131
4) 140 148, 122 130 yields -147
